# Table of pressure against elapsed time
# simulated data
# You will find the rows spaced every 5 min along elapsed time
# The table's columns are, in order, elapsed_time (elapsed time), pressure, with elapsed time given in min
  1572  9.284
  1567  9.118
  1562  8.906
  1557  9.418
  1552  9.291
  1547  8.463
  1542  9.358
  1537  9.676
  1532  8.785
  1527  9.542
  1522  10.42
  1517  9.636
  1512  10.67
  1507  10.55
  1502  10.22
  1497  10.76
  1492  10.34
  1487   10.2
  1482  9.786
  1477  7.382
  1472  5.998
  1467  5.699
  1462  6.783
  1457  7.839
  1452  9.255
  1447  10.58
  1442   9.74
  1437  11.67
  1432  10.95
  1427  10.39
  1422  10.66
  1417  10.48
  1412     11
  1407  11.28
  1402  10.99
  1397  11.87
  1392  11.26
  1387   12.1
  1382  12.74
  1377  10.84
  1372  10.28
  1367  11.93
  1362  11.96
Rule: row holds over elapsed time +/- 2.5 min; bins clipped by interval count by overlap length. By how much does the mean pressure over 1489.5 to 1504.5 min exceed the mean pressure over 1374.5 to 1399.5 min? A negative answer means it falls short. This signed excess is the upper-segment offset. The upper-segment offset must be -1.3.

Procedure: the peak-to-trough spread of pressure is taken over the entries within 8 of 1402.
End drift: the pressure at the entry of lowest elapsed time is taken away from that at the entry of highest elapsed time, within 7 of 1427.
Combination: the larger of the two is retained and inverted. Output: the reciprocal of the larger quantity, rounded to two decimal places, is 1.14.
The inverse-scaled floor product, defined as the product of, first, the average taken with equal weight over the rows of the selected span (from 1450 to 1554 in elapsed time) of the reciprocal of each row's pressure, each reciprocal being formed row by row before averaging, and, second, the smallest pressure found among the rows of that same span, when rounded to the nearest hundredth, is 0.65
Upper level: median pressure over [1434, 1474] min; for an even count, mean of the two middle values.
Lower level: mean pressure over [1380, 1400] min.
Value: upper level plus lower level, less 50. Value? -29.5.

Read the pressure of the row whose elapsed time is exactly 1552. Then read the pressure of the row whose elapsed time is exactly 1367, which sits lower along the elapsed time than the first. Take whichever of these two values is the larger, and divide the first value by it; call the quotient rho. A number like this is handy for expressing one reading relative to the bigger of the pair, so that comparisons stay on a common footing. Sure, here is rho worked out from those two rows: 0.78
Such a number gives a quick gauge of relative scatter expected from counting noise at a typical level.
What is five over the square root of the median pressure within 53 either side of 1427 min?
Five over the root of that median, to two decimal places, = 1.53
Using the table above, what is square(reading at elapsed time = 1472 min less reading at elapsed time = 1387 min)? 37.2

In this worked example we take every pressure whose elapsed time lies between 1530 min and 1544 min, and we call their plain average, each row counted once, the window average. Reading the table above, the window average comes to 9.3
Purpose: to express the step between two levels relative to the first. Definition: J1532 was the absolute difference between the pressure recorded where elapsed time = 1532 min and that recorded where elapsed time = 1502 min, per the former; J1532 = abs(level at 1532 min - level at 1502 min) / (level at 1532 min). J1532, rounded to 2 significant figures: 0.16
